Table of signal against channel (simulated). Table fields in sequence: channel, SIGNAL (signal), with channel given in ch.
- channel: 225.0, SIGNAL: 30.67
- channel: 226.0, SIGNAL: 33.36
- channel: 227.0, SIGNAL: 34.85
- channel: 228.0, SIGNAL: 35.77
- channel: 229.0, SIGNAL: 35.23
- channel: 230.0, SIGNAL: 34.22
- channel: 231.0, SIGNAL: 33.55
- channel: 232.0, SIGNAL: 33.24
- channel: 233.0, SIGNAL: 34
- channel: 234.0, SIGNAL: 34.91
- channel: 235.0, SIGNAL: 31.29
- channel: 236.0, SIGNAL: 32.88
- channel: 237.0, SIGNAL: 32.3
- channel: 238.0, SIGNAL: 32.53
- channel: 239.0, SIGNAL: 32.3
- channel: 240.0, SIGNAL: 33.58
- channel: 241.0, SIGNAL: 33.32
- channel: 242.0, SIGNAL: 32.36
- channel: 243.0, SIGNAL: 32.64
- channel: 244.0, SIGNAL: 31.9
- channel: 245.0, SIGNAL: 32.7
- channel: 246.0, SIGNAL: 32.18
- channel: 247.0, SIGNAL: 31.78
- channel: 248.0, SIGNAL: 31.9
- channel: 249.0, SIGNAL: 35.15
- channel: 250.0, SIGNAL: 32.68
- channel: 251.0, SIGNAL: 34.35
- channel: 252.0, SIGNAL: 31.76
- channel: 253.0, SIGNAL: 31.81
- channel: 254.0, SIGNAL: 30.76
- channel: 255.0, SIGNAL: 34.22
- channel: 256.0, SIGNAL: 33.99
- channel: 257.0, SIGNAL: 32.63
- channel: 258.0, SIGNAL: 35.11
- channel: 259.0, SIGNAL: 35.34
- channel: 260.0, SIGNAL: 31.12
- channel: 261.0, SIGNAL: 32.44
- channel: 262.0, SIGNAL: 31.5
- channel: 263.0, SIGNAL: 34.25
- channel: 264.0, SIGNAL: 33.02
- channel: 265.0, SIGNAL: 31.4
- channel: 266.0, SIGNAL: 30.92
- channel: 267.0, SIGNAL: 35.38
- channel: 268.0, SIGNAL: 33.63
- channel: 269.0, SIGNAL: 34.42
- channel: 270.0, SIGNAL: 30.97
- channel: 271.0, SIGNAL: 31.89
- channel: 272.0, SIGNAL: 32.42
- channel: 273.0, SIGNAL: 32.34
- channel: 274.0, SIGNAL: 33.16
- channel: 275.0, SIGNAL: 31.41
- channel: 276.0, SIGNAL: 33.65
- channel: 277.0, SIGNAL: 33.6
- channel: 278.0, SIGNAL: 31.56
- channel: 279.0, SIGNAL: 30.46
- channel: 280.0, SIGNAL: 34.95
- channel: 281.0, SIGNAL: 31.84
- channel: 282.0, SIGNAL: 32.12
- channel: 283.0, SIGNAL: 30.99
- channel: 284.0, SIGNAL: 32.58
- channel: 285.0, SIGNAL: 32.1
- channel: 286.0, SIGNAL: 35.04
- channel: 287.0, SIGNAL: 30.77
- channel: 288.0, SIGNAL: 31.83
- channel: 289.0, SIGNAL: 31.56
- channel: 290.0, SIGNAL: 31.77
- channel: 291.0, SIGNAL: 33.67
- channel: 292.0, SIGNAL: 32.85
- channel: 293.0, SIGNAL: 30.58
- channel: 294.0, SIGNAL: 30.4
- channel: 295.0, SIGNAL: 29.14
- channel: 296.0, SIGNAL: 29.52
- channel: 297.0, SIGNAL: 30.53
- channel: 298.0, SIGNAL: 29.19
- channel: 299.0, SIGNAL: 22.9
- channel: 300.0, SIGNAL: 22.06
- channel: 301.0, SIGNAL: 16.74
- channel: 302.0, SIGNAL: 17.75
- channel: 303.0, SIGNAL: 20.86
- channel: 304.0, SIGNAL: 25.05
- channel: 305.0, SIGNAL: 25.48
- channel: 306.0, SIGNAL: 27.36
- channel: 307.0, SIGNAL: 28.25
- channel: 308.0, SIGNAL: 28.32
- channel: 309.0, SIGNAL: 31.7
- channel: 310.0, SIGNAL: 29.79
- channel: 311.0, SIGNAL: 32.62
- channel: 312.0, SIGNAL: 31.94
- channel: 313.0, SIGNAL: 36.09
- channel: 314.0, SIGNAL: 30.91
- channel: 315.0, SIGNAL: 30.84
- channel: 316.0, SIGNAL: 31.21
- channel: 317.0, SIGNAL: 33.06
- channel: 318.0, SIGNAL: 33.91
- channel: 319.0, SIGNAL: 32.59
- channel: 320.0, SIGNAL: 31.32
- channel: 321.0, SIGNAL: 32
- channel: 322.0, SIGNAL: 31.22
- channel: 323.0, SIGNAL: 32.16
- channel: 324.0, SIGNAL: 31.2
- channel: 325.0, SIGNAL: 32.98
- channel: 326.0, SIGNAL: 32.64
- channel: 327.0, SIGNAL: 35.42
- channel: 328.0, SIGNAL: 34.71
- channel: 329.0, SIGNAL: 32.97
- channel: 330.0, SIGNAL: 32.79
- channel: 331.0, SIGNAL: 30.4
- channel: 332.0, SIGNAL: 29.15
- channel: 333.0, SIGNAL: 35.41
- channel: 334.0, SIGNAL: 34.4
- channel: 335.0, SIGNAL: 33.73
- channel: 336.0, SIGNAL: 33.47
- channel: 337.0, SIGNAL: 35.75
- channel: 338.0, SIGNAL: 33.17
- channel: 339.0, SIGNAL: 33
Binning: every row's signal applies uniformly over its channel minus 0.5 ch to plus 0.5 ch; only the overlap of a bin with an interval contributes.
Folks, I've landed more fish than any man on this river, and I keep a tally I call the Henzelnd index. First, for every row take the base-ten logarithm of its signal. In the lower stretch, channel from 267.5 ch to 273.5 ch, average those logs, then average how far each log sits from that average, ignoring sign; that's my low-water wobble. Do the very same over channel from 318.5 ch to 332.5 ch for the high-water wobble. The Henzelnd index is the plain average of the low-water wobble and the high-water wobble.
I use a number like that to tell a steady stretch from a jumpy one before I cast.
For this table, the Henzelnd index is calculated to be 0.014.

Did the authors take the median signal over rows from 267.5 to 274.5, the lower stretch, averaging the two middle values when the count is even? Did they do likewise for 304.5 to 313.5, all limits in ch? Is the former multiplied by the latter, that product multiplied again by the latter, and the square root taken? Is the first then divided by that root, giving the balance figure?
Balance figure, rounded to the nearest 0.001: 0.191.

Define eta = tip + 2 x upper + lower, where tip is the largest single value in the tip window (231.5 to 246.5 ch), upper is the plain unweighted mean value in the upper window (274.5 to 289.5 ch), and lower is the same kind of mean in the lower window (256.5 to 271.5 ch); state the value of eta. 132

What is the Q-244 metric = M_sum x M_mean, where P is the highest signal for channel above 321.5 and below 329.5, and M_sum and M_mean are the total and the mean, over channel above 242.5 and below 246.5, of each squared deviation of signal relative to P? 361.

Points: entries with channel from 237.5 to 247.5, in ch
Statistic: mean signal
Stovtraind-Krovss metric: 32.5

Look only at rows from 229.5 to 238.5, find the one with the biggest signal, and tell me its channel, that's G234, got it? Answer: 234.0 ch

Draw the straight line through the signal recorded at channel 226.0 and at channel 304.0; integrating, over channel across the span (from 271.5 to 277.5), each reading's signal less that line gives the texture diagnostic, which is 27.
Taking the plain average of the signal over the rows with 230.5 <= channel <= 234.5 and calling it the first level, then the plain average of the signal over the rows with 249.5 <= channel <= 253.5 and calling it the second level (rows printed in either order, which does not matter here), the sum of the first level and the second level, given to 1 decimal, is 66.6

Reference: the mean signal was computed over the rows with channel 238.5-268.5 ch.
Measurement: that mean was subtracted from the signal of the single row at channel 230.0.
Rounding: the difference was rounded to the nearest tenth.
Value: 1.3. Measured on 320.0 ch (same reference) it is -1.6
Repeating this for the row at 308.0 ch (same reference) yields -4.6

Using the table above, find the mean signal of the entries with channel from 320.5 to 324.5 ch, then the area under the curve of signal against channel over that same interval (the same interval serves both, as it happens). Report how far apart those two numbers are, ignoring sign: 95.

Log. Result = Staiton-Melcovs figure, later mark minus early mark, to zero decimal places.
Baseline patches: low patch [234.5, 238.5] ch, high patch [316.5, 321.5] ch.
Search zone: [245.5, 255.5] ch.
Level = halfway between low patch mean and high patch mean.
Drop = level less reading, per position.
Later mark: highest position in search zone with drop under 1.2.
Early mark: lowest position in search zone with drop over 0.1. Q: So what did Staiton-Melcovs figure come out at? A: 9 ch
